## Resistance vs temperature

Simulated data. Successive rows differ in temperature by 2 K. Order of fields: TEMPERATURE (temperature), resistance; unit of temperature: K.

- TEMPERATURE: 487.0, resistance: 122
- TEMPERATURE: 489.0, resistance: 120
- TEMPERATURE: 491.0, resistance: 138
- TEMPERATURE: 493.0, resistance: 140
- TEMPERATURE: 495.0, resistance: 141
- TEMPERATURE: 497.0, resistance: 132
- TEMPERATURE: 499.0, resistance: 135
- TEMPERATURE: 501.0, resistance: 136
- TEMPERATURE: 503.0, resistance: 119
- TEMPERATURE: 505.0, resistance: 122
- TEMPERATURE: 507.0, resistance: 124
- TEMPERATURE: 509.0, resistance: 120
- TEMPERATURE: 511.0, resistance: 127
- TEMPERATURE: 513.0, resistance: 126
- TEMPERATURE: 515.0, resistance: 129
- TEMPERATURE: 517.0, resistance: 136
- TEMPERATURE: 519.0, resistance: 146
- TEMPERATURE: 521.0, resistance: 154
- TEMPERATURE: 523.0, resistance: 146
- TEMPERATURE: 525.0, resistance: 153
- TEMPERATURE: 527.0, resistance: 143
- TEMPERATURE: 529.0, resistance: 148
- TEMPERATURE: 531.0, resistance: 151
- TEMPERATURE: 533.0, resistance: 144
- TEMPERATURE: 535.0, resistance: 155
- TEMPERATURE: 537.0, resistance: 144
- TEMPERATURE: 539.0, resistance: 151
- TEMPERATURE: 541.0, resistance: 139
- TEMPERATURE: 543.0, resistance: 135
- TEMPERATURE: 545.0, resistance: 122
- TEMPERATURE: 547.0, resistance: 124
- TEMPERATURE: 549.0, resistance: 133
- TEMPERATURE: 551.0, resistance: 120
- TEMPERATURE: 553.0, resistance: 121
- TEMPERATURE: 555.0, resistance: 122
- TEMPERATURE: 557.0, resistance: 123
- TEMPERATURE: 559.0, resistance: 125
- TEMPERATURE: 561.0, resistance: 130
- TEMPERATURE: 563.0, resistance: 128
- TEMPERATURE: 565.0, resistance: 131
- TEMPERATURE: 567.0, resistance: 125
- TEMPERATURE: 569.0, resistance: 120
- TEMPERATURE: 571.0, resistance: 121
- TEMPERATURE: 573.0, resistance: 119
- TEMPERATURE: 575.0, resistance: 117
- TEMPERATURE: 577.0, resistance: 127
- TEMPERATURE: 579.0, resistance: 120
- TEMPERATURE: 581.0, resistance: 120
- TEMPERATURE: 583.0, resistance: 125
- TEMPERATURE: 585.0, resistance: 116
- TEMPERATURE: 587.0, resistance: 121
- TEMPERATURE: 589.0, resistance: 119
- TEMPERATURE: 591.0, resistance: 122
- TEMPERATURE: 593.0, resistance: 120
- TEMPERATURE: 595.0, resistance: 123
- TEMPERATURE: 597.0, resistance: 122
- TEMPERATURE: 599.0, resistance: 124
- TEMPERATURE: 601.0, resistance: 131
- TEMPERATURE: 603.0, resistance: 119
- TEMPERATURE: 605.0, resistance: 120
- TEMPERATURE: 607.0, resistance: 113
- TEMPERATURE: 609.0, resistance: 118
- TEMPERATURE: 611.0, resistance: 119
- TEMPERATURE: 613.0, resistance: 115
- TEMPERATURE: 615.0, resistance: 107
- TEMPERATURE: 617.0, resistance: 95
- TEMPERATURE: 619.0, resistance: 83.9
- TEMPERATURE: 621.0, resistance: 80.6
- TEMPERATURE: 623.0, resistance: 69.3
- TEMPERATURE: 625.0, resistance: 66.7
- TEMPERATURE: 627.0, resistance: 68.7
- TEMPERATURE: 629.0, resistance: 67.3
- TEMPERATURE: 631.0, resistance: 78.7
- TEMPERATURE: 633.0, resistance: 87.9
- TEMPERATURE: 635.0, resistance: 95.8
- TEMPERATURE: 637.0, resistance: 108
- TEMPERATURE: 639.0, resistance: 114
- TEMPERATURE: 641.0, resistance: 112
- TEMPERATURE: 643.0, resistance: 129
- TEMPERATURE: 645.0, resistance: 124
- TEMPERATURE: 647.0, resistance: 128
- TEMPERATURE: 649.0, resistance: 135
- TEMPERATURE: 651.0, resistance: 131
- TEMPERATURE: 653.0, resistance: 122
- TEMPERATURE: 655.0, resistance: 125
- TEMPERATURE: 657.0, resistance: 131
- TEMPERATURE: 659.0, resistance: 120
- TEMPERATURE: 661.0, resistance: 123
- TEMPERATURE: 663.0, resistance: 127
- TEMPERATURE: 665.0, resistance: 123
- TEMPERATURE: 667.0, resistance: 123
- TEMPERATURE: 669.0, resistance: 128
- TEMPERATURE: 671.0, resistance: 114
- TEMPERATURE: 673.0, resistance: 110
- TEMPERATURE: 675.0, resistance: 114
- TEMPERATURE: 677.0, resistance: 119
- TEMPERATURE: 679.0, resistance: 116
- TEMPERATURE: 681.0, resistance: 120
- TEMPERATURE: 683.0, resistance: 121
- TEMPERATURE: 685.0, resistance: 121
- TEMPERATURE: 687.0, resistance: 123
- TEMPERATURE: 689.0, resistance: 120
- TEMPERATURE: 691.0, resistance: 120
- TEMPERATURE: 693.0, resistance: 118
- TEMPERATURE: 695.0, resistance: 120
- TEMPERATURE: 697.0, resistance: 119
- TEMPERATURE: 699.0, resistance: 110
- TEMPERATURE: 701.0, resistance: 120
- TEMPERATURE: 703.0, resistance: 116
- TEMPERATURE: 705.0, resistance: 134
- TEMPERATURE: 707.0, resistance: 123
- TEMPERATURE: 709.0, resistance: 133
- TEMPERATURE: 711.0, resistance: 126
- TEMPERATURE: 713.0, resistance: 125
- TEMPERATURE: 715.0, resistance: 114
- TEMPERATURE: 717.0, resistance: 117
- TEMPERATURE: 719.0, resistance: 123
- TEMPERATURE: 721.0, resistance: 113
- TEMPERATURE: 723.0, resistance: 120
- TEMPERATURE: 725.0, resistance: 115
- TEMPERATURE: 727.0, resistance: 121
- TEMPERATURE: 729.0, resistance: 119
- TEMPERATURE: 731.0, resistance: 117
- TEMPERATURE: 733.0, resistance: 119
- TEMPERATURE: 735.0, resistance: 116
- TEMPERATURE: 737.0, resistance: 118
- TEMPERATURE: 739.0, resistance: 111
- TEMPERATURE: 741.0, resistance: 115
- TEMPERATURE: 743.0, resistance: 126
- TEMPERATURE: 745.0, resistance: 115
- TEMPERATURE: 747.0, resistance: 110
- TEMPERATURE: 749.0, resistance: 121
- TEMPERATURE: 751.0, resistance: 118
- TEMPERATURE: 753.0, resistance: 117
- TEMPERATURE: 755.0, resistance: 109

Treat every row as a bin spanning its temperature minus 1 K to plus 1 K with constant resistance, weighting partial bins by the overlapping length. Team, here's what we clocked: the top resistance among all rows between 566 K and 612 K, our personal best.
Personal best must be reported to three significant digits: 131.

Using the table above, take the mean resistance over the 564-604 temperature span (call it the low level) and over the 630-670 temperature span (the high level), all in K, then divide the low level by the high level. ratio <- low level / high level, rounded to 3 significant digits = 1.03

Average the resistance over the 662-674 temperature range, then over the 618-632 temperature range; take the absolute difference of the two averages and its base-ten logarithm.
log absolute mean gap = 1.7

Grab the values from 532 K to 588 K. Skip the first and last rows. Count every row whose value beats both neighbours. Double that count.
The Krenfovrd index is 16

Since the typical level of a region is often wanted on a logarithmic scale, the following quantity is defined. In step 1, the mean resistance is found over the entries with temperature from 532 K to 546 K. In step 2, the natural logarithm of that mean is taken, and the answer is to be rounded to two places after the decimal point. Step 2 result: 4.95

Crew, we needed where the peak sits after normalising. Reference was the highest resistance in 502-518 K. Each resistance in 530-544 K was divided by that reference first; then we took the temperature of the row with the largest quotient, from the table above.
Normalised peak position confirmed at 535.0 K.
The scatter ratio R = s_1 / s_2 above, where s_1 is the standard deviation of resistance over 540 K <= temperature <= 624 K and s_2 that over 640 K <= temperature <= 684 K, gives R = 2.1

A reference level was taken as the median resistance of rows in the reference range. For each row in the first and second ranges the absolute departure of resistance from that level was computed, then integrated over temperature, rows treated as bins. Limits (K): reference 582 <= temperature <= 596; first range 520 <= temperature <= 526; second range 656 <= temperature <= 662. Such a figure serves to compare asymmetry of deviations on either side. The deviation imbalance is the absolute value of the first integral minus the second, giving 154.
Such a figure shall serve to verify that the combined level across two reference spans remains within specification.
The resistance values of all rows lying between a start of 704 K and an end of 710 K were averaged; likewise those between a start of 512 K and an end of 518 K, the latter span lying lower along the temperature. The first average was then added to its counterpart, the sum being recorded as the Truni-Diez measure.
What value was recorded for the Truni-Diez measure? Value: 260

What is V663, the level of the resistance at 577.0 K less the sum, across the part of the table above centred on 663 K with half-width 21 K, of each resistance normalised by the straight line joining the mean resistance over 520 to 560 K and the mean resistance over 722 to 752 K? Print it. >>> 106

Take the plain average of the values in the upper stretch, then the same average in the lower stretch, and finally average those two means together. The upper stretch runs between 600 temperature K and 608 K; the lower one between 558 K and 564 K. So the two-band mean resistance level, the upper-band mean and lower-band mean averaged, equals 124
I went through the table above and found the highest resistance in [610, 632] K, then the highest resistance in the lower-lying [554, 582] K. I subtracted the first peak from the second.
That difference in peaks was 12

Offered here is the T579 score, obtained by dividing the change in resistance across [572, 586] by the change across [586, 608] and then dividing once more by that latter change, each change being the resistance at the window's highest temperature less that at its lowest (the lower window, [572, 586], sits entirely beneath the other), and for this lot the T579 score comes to -0.05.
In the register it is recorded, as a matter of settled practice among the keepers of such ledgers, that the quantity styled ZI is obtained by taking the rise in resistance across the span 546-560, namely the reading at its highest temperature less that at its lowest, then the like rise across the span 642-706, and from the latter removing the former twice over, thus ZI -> 3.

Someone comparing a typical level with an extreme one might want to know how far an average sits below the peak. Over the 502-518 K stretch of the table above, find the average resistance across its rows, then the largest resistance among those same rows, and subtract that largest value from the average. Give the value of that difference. -11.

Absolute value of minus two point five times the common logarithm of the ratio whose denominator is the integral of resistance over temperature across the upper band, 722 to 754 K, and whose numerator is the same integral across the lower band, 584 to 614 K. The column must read 0.0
